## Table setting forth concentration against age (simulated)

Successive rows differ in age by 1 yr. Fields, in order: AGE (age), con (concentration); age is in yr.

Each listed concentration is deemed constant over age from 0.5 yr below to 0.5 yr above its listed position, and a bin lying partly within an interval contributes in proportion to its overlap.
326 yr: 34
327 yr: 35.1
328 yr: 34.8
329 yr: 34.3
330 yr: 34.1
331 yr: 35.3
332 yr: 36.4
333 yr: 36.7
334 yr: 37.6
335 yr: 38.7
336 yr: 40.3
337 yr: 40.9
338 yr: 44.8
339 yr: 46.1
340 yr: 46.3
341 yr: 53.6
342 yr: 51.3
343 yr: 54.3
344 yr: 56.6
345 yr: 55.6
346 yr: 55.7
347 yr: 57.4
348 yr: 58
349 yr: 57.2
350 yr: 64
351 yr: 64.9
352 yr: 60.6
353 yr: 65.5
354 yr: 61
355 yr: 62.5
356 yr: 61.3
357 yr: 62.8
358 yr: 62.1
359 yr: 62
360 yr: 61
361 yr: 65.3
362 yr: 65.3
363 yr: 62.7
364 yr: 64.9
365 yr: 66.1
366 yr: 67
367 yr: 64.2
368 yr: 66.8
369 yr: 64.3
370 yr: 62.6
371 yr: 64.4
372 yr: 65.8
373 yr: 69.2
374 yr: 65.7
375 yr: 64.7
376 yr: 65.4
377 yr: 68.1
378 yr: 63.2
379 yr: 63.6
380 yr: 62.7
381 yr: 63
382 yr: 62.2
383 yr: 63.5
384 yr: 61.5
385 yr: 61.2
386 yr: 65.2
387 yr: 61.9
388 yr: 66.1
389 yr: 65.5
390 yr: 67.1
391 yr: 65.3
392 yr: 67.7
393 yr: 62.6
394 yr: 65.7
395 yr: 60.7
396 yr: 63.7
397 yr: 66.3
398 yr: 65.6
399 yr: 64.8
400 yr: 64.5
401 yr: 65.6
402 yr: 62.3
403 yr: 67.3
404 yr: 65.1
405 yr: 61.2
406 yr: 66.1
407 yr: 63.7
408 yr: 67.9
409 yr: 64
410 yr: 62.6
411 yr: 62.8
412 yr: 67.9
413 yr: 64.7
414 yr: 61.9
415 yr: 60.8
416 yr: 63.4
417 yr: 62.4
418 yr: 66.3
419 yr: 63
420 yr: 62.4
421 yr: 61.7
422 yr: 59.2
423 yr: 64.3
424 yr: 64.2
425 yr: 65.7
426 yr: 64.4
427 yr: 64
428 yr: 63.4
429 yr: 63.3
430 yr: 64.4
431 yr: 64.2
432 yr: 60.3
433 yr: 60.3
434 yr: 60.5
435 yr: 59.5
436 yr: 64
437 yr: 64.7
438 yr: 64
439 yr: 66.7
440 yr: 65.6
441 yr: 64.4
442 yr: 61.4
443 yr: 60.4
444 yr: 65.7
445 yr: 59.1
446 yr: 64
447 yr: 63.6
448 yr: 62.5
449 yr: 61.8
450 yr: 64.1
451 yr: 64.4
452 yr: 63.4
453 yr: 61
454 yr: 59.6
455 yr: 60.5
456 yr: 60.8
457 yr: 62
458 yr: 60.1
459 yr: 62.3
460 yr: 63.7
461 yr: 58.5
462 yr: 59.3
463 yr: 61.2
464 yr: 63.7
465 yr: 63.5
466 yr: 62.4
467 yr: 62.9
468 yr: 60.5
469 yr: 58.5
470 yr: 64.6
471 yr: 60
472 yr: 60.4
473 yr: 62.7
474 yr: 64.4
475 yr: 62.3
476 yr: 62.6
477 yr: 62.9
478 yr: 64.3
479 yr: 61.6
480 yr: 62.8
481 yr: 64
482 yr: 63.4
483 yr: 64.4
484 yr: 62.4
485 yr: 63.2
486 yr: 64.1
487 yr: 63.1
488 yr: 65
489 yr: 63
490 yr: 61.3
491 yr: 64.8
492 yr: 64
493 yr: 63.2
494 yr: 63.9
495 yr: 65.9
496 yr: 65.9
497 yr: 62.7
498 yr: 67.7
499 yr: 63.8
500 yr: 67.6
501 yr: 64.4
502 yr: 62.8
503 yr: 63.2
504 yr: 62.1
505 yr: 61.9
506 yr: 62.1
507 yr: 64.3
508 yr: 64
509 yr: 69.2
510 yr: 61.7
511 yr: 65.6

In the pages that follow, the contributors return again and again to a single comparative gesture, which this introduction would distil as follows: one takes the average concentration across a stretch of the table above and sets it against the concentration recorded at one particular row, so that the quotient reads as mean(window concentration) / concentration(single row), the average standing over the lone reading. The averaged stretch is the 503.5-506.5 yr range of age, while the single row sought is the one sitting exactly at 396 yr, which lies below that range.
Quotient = 0.97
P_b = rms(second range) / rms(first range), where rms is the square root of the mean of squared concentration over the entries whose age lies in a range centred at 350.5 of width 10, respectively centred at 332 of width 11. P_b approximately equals 1.65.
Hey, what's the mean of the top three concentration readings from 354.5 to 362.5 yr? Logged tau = 64.5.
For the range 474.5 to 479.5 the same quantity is 63.3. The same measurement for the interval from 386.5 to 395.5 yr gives 67.0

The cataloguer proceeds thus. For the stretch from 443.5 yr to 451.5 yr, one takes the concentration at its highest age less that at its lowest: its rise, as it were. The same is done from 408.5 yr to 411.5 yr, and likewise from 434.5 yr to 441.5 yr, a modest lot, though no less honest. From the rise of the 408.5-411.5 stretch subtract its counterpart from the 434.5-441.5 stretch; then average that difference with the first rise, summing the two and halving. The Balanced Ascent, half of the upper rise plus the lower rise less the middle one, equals -3.7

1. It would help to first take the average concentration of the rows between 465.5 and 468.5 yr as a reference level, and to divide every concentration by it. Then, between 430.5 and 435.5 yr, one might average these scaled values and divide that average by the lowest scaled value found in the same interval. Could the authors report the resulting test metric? 1.02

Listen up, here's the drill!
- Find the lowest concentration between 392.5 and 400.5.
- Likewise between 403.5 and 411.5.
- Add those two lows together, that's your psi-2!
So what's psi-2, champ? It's 122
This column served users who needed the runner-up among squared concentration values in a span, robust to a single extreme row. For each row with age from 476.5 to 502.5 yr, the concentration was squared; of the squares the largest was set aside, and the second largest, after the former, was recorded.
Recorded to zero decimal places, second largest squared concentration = 4570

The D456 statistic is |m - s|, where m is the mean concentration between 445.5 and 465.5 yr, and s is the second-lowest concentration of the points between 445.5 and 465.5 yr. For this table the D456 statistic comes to 2.7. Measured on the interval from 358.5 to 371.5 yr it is 2.4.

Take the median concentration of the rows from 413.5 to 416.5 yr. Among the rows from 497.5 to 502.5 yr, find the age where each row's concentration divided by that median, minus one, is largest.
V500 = 498 yr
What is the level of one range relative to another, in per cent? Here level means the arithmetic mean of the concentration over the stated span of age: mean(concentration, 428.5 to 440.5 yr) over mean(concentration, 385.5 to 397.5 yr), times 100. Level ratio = 97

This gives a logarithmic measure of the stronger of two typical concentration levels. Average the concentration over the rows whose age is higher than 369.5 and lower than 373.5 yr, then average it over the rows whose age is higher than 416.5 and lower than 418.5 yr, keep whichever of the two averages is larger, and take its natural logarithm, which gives 4.18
